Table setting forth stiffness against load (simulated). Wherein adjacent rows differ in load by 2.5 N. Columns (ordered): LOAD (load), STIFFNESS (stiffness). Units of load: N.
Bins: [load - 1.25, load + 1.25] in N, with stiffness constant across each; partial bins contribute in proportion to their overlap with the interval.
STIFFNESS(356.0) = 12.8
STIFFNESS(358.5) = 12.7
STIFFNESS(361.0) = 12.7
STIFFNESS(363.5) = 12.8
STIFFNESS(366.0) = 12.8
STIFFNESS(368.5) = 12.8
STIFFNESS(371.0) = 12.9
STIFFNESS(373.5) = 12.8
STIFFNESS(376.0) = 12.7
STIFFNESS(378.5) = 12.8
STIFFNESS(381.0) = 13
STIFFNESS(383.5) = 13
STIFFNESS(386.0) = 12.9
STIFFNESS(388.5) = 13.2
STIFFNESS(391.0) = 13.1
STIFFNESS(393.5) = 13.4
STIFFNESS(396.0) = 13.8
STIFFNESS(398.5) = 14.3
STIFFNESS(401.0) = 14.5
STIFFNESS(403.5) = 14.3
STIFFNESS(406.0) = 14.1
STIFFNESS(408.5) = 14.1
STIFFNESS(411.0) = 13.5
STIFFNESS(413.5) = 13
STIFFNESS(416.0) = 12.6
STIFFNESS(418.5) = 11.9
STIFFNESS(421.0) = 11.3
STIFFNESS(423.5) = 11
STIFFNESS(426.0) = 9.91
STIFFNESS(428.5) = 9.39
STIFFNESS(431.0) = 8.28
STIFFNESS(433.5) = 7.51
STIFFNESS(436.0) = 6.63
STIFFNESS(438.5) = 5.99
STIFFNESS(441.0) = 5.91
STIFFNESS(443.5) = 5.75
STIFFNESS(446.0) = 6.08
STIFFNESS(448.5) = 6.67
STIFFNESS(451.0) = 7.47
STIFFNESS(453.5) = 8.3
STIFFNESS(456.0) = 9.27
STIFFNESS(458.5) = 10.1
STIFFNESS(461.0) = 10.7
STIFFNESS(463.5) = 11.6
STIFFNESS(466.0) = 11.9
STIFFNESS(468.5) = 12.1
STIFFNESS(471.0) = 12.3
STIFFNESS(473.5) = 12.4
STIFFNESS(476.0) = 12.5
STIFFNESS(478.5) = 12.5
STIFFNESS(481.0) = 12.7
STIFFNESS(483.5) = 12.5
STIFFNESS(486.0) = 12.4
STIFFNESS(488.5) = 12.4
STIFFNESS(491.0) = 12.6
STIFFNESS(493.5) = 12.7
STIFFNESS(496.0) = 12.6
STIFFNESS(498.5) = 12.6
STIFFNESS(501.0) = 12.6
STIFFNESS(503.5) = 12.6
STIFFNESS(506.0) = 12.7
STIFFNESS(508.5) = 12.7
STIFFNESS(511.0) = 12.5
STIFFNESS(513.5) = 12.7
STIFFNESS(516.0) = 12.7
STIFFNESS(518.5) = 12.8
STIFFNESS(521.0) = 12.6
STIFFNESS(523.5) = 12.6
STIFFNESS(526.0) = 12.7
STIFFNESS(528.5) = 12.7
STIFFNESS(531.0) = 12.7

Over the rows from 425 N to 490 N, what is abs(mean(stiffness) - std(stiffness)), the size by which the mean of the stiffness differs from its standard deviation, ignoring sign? 7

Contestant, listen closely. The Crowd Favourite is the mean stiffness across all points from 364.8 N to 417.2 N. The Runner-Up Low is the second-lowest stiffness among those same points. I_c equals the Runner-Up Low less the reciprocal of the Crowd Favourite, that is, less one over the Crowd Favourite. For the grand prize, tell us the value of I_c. 13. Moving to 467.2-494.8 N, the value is 12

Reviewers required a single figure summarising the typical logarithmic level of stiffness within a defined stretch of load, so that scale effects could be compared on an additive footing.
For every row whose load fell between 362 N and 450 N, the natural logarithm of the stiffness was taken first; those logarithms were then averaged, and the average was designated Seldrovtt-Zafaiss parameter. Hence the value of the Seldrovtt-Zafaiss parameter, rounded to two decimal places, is 2.39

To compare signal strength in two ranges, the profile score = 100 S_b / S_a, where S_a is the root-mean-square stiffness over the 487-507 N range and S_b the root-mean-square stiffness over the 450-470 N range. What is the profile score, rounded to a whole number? 82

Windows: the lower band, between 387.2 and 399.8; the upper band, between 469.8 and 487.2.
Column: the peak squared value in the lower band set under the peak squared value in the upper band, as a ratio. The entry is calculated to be 0.79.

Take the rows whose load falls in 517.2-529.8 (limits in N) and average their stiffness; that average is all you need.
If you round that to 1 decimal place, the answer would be 12.7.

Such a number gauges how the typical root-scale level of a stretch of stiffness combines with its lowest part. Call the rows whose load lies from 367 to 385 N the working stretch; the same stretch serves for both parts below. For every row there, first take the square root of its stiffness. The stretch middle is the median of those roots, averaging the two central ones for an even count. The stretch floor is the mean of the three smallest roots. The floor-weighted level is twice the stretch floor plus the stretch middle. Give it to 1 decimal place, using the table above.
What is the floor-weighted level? 10.7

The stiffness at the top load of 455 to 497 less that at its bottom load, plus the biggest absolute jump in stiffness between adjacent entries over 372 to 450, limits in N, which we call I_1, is 4.4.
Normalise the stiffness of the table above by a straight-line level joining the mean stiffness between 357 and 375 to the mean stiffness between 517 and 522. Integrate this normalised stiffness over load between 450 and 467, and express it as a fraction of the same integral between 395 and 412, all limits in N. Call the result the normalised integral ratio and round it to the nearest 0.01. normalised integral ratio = 0.70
